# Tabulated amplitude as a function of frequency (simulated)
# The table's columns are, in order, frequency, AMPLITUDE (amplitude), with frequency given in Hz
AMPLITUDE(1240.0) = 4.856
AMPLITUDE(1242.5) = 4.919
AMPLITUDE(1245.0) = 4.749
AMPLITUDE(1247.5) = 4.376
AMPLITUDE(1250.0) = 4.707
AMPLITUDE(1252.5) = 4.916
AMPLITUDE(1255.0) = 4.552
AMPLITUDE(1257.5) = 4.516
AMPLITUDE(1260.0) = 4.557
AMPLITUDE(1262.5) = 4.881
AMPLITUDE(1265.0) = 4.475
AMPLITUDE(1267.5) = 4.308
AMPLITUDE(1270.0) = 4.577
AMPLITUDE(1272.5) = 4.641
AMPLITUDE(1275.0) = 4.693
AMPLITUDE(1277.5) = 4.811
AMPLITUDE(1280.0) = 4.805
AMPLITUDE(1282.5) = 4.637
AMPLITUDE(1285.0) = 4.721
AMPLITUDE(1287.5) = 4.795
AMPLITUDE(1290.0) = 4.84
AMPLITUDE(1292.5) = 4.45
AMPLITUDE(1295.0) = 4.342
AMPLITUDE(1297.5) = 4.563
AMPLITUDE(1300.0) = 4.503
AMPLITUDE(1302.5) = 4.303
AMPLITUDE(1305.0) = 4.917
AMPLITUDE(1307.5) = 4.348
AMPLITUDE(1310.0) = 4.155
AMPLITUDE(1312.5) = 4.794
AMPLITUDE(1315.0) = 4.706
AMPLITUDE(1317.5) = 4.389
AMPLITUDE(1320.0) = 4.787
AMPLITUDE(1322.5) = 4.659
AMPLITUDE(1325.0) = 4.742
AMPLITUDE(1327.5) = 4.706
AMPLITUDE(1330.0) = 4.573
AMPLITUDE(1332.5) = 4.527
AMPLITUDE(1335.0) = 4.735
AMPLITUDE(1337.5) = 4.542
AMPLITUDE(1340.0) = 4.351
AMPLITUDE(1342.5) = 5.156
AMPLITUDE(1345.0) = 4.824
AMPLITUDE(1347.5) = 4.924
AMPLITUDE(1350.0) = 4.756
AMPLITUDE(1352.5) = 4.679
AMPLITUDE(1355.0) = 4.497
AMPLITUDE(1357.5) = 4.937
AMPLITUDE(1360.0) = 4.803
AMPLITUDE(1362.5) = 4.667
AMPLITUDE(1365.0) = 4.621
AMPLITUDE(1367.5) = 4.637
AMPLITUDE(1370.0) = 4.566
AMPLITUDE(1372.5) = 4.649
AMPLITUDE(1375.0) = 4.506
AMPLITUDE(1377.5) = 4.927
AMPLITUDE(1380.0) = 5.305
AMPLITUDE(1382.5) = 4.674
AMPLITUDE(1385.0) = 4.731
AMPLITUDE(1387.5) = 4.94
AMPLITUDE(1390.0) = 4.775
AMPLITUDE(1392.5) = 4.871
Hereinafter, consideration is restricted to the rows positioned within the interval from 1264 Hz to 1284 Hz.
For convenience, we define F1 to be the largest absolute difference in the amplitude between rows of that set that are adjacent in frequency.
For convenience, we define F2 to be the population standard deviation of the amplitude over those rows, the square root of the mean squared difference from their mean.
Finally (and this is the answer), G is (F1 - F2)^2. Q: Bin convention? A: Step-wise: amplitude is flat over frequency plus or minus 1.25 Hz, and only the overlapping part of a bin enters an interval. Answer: 0.013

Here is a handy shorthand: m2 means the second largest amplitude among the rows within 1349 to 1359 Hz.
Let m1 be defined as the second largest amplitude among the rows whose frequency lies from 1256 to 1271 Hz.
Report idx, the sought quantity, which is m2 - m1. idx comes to 0.2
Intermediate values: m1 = 4.577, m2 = 4.756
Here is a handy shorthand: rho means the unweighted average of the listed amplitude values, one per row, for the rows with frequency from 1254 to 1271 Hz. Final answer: 4.55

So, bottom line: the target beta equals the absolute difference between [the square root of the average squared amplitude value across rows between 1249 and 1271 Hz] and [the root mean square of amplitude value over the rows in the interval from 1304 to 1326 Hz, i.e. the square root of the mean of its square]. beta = 0.00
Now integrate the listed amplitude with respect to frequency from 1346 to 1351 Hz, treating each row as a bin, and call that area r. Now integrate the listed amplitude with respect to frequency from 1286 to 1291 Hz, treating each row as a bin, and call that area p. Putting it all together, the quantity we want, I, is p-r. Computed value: -0.16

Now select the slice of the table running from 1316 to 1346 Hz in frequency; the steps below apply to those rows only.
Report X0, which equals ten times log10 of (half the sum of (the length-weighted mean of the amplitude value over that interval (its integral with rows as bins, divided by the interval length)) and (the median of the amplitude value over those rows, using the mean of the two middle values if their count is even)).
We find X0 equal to 6.697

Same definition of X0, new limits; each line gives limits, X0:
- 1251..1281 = 6.652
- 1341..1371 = 6.754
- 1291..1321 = 6.531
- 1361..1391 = 6.730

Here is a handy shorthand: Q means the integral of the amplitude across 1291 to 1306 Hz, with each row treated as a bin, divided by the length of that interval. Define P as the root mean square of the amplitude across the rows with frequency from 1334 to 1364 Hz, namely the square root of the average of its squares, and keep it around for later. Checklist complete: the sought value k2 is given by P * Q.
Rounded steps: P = 4.74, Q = 4.51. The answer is 21.4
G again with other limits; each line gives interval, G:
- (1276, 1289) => 0.010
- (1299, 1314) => 0.135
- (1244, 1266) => 0.053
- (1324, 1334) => 0.002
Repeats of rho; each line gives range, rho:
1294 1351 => 4.62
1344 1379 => 4.71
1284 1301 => 4.60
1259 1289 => 4.66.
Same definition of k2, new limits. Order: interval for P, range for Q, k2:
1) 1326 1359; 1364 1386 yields 22.3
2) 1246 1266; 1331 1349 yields 21.8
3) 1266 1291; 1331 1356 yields 22.0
